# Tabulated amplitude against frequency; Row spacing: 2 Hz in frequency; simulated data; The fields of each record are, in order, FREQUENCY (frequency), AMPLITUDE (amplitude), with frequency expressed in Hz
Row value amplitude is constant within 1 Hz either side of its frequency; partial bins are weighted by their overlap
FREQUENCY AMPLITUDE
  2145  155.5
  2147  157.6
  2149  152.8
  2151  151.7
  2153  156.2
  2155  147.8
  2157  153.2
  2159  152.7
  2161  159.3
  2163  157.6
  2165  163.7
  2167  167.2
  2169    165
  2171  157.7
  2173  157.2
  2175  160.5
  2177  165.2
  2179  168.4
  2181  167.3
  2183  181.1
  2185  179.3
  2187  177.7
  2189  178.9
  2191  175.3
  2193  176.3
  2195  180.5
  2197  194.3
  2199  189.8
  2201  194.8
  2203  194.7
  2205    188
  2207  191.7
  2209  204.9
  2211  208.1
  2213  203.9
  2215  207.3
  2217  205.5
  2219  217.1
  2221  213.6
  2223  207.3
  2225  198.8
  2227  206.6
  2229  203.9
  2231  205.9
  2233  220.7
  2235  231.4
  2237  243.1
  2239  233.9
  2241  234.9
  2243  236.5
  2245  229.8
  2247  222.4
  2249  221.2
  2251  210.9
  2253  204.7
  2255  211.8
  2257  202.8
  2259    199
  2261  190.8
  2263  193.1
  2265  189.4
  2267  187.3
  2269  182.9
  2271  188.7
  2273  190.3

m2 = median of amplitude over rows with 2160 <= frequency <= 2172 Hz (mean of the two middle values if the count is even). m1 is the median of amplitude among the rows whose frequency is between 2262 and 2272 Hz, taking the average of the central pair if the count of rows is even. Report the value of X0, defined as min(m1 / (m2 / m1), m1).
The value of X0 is 189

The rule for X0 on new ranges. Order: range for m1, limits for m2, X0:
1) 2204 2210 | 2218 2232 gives 178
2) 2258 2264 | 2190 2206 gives 193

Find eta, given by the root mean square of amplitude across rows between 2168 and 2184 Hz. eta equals 165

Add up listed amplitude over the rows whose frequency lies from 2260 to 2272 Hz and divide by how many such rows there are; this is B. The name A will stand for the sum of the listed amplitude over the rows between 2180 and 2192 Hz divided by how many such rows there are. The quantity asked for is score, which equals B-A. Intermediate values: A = 177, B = 189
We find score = 12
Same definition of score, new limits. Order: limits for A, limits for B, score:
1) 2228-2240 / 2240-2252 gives 3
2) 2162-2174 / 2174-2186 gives 9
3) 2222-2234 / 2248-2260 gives 1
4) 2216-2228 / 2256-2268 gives -14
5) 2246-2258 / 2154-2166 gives -57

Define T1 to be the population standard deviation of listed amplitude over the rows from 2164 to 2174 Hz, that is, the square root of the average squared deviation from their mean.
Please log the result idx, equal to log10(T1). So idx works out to 0.60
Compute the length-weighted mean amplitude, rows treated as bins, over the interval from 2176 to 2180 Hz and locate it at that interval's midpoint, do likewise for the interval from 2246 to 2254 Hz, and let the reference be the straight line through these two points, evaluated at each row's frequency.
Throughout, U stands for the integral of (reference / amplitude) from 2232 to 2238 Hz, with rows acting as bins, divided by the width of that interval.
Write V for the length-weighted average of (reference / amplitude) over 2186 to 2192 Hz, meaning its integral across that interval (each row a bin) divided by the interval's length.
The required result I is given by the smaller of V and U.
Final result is 0.885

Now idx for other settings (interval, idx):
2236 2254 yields 1.08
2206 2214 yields 0.79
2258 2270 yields 0.70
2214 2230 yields 0.72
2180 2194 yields 0.62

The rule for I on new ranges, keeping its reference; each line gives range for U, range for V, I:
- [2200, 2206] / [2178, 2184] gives 0.953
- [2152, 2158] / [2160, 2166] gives 0.979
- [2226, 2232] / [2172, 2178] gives 0.977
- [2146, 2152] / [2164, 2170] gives 0.958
